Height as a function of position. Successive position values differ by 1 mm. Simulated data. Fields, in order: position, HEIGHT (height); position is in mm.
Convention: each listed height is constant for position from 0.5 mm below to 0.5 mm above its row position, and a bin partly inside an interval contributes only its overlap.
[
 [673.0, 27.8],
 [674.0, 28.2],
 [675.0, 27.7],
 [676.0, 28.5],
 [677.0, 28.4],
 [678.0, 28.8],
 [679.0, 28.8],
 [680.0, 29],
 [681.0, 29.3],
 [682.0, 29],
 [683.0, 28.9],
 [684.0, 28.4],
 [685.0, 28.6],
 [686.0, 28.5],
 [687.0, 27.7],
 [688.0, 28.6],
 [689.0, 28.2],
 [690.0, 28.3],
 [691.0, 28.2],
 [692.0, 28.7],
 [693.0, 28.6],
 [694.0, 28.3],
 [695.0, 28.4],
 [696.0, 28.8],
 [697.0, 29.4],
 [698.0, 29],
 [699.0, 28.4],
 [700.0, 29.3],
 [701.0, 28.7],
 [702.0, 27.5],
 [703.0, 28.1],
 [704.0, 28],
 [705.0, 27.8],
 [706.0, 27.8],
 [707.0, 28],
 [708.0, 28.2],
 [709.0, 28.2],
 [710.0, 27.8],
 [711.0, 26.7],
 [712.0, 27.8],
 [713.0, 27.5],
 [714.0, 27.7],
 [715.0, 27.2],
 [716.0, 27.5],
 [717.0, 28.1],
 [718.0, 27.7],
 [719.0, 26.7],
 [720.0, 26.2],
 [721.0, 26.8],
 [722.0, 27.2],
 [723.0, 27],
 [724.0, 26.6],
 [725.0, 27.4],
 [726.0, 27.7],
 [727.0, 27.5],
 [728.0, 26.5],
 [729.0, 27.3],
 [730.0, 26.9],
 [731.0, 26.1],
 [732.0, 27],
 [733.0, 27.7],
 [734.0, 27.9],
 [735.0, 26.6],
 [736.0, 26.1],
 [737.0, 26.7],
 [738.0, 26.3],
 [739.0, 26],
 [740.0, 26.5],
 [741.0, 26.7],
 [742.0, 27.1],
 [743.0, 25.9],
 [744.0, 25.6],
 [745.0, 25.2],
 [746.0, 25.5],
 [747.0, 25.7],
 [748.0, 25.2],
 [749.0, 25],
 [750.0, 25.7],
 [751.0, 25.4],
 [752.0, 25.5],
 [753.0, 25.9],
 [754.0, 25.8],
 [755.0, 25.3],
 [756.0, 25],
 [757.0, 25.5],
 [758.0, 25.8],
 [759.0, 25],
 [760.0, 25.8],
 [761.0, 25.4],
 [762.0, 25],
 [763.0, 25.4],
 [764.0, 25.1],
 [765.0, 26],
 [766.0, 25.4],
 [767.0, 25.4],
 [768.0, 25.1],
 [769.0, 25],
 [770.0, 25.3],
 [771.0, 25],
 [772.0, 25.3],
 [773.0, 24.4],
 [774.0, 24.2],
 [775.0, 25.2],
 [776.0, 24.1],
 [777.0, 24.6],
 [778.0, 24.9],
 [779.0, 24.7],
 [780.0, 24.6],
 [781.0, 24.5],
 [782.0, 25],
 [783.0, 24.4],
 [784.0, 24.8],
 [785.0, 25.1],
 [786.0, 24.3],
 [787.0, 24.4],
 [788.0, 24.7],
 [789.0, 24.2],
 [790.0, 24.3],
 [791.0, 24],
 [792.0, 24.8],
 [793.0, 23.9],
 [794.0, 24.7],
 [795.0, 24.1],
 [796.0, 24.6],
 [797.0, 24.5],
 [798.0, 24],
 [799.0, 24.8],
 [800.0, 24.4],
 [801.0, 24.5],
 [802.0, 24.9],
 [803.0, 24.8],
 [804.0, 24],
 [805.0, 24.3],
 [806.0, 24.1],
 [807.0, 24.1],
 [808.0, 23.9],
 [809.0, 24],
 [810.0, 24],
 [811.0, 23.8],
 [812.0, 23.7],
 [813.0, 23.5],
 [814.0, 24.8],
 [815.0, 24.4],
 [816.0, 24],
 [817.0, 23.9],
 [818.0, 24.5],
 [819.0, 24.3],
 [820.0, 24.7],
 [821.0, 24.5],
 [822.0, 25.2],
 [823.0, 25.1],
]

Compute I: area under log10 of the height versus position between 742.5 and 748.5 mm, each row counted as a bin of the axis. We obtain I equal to 8.44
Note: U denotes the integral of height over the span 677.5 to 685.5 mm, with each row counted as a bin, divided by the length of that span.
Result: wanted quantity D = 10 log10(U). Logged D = 14.6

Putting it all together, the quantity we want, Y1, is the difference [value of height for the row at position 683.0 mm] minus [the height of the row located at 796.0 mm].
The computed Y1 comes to 4.3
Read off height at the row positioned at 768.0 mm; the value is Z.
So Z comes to 25.1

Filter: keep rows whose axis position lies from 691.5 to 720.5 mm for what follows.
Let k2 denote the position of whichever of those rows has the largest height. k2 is 697.0 mm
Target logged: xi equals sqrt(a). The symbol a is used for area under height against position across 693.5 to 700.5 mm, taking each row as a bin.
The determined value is 14.2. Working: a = 202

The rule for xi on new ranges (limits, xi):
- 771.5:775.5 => 10.0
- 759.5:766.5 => 13.3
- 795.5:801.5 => 12.1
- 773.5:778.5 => 11.1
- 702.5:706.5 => 10.6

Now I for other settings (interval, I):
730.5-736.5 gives 8.58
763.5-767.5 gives 5.62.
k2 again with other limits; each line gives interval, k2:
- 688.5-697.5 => 697.0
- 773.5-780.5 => 775.0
